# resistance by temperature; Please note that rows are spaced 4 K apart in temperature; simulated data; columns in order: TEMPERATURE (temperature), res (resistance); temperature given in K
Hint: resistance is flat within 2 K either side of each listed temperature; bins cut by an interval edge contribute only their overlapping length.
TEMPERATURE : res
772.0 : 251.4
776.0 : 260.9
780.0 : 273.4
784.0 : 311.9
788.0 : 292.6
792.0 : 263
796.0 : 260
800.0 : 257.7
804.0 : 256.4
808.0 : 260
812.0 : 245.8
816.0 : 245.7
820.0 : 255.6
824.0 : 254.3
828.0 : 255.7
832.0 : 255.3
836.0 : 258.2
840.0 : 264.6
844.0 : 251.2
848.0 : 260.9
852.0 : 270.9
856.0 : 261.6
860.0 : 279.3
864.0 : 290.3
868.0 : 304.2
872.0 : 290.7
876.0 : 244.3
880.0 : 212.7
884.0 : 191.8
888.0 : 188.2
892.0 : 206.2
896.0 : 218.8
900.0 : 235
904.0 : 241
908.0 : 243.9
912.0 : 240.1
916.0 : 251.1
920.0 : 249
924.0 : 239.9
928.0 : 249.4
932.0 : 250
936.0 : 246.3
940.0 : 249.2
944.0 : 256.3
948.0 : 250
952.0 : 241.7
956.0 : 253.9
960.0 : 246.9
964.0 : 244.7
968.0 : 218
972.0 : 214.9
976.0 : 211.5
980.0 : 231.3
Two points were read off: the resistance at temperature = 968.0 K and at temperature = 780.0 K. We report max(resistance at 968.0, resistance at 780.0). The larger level 273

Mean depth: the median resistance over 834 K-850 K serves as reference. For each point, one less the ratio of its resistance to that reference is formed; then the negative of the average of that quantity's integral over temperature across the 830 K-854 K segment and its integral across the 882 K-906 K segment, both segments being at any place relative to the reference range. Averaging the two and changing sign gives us -2.1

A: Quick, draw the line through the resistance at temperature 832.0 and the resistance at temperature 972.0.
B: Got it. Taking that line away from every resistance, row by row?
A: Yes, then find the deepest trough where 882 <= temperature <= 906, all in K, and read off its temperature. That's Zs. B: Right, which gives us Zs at 888.0 K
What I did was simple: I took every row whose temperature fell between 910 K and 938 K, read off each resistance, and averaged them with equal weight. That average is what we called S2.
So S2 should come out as 247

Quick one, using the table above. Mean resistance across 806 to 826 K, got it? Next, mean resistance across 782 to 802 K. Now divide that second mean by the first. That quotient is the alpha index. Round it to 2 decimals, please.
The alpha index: 1.10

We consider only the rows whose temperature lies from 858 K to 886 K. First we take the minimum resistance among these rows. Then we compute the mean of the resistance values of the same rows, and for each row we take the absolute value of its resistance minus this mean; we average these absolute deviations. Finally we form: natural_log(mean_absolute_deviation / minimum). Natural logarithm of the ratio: -1.7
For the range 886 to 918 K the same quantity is -2.4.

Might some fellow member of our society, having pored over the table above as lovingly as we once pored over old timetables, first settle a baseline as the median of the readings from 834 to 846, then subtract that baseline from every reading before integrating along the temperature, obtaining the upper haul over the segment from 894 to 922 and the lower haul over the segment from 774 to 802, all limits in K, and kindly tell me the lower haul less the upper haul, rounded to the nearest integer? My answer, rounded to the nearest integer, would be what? 962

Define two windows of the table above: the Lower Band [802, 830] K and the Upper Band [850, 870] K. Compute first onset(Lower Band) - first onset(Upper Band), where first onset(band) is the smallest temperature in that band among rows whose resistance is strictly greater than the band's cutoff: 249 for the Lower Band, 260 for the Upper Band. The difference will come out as -48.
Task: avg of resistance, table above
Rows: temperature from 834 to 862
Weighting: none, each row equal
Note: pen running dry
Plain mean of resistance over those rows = 264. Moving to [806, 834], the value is 253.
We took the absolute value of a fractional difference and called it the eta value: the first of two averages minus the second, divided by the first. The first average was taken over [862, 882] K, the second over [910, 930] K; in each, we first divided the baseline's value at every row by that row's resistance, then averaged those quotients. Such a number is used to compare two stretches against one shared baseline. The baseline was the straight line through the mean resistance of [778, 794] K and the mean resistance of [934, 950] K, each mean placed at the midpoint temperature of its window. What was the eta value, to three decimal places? 0.030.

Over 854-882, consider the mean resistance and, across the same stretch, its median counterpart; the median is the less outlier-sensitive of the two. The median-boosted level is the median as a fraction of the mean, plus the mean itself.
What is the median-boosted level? 270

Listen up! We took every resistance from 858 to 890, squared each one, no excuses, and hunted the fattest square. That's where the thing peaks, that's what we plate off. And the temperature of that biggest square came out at 868.0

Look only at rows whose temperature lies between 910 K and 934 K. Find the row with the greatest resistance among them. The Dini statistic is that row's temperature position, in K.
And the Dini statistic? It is 916.0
